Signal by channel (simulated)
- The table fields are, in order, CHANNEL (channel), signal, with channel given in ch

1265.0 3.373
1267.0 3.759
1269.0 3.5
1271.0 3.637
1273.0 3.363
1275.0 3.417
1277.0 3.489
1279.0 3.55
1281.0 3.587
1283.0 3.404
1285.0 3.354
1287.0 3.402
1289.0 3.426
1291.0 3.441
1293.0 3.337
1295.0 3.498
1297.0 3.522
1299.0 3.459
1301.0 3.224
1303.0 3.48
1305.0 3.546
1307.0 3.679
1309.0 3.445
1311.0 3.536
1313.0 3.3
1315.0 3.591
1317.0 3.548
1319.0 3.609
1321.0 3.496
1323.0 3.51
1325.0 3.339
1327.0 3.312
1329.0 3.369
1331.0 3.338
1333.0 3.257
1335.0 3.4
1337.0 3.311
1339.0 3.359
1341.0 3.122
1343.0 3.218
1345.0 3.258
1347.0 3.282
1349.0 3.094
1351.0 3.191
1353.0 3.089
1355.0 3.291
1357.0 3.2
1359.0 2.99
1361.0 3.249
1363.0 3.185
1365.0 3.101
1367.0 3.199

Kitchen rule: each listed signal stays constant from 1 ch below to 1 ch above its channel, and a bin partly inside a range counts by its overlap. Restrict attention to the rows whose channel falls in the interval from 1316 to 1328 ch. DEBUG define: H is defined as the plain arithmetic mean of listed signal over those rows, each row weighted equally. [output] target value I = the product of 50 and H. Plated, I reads 173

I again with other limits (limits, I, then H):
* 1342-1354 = 159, 3.19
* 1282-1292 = 170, 3.41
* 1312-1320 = 176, 3.51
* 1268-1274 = 175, 3.50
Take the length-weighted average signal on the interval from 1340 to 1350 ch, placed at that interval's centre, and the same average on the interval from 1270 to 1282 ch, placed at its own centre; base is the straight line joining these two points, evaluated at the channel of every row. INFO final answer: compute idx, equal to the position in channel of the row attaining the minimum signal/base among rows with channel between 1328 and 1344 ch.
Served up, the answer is 1341.0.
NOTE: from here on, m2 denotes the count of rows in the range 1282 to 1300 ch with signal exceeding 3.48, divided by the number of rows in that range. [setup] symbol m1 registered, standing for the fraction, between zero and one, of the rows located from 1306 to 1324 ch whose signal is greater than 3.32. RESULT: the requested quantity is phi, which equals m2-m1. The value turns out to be -0.67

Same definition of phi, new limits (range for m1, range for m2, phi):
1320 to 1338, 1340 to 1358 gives -0.67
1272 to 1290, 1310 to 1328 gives -0.33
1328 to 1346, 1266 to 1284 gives 0.22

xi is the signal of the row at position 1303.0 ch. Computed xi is 3.48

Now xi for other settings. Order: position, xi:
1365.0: 3.101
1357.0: 3.2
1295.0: 3.498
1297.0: 3.522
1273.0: 3.363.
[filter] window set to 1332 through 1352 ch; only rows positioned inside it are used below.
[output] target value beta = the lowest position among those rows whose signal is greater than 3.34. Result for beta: 1335.0 ch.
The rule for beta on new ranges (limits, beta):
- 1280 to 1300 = 1281.0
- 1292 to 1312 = 1295.0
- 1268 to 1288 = 1269.0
